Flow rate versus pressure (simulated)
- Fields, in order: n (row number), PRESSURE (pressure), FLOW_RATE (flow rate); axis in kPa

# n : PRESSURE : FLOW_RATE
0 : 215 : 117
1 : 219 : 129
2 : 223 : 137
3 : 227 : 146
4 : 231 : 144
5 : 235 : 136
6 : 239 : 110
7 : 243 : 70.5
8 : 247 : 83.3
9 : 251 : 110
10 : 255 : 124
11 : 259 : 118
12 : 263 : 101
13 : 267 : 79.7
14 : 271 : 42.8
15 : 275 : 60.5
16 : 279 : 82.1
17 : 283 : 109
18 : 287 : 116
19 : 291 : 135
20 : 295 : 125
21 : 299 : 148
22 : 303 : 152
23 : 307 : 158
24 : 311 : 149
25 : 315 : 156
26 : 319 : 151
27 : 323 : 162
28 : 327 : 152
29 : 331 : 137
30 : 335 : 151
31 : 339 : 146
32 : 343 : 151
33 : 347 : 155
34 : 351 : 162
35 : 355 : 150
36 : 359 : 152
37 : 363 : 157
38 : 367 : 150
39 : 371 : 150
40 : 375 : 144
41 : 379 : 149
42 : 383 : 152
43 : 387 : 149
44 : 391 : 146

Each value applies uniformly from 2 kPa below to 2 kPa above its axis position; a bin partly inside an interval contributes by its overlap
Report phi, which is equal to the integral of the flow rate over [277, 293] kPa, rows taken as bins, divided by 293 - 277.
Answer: 111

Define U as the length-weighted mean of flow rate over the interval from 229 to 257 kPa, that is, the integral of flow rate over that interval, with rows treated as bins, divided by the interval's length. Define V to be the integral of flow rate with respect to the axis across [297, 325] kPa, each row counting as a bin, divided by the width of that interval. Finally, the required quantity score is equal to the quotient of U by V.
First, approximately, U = 111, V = 154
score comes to 0.72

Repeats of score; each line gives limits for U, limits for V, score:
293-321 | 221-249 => 1.26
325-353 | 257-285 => 1.78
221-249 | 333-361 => 0.77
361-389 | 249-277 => 1.65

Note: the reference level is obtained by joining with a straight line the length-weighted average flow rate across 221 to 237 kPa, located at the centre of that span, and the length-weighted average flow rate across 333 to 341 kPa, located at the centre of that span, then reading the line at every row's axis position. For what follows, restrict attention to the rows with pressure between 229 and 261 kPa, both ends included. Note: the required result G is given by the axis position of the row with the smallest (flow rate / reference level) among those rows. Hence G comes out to 243 kPa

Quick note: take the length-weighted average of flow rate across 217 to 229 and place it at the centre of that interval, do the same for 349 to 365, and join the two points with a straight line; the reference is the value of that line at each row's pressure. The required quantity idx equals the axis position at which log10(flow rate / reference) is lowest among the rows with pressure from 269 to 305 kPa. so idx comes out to 271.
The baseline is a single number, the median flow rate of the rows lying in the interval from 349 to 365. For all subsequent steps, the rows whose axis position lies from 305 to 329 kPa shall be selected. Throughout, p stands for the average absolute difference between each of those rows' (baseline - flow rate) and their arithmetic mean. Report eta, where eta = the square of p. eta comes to 16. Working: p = 4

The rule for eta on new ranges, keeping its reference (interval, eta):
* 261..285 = 337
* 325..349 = 23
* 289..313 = 93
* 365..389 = 3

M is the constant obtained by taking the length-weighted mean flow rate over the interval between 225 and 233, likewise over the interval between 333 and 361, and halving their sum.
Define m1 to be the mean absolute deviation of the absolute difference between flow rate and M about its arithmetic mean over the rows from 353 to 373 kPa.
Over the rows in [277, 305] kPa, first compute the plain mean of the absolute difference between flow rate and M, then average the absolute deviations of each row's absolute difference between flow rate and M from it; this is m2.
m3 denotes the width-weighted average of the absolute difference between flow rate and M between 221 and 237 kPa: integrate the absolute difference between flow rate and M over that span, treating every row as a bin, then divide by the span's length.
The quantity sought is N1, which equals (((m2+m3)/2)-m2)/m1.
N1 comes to -2.2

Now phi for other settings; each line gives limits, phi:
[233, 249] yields 100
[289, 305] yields 140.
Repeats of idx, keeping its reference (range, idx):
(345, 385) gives 375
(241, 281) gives 271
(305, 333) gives 331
